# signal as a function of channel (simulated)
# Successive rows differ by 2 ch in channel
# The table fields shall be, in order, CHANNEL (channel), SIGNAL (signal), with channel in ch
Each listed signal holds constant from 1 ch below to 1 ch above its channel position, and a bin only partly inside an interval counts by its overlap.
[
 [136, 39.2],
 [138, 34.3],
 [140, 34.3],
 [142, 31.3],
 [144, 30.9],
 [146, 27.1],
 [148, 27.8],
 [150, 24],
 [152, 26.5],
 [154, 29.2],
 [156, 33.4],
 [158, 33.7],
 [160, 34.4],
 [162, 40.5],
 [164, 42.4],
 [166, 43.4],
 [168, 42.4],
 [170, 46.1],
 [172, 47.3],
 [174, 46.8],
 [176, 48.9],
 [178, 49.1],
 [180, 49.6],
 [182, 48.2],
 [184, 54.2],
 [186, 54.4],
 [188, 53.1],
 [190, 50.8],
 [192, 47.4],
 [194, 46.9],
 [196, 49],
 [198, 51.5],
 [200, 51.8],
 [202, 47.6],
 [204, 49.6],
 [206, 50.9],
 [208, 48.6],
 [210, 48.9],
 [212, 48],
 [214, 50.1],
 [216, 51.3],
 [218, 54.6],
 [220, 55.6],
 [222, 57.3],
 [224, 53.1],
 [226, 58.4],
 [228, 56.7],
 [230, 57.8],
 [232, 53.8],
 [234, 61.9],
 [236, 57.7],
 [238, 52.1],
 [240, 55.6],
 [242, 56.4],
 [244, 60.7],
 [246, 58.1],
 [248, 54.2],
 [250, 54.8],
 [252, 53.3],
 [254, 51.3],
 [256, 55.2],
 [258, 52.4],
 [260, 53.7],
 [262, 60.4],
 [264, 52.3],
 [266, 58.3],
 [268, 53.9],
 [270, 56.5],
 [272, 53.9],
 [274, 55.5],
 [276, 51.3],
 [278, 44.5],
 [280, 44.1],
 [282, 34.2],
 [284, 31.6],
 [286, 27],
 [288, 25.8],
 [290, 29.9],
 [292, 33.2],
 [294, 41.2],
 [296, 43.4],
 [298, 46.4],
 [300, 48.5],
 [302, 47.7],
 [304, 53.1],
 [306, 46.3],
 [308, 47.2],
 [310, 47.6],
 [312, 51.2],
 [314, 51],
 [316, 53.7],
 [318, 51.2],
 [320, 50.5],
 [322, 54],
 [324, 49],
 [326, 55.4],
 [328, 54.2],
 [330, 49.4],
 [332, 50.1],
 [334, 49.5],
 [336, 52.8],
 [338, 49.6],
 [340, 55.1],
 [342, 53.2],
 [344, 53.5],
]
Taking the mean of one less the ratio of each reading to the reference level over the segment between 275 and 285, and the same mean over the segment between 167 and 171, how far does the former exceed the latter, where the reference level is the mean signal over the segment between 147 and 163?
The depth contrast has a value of 0.1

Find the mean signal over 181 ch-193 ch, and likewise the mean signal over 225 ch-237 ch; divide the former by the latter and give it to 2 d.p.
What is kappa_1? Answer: 0.89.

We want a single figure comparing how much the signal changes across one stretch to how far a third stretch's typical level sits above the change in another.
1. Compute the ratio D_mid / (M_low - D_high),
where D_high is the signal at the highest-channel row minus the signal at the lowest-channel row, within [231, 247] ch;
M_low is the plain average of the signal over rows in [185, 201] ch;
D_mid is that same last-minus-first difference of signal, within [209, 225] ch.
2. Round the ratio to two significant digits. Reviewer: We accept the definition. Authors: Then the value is 0.091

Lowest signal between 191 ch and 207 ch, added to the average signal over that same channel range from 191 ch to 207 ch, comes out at 96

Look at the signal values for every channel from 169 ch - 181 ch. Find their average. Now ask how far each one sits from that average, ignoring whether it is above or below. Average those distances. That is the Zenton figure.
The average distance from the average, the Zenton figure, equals 1.23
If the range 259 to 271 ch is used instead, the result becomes 2.55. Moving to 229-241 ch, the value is 2.65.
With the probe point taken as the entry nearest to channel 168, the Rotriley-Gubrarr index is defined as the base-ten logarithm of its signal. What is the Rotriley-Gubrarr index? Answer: 1.63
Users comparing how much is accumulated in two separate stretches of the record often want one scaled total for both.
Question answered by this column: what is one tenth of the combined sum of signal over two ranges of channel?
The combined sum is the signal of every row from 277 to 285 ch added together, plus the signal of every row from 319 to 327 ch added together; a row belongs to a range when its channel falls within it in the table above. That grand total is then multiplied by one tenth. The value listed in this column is 36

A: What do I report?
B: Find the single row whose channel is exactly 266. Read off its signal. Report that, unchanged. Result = 58.3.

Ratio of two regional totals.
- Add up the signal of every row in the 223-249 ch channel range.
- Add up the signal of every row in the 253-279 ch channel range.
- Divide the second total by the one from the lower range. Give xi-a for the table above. 0.95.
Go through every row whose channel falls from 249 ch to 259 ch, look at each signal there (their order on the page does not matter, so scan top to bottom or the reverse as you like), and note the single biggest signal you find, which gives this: 55.2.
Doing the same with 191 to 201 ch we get 51.8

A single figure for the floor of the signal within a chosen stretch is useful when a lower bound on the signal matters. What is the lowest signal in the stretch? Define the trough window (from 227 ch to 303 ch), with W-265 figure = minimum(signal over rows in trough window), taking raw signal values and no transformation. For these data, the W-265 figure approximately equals 25.8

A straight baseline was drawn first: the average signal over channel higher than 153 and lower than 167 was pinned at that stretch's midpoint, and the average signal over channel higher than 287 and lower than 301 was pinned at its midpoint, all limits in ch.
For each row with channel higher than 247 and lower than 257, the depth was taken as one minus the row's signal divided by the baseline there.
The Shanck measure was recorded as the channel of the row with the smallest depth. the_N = 256 ch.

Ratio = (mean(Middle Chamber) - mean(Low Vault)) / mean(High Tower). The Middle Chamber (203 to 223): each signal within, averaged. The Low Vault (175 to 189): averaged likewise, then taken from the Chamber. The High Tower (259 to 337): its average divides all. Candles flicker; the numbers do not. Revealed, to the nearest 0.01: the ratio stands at 0.01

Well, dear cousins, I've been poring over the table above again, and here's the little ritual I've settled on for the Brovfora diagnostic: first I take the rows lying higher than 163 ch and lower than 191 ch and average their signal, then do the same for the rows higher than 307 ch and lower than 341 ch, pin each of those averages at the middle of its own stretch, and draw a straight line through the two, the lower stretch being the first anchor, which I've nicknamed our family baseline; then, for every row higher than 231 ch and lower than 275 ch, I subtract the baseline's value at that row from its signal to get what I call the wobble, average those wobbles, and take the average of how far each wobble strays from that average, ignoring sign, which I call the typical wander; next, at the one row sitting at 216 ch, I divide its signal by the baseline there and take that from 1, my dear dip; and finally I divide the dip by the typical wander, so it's -0.02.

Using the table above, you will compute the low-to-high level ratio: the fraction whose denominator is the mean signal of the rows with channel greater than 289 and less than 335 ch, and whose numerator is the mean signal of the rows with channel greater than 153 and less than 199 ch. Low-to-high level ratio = 0.94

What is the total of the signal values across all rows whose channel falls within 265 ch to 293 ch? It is 600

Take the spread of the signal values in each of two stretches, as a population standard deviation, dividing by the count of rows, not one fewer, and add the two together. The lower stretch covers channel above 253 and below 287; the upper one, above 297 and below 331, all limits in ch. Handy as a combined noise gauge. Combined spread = 12.3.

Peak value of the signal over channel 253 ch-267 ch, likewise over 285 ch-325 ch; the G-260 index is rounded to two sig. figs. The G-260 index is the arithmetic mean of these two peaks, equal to 57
